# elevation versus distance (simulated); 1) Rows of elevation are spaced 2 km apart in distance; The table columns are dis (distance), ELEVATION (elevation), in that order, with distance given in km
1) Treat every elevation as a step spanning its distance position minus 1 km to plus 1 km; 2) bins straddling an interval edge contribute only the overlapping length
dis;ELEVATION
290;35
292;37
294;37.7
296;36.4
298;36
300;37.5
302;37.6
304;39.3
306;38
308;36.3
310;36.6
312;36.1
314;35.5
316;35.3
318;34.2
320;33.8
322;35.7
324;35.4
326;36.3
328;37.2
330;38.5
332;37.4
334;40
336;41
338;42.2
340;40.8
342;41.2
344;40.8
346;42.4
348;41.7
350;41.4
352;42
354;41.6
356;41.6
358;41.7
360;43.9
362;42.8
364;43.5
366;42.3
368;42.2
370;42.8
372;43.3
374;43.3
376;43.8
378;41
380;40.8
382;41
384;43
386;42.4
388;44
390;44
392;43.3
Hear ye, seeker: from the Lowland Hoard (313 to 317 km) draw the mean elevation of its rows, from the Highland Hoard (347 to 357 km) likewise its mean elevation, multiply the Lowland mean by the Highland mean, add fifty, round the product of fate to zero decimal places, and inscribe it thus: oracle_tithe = 1525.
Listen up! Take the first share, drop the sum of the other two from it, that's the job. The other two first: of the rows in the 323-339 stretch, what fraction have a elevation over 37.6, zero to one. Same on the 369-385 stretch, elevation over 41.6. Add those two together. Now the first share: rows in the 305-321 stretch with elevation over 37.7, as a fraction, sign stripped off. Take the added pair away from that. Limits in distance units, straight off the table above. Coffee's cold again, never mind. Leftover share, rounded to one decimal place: -1.0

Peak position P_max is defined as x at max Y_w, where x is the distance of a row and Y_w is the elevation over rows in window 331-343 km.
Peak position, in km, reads 338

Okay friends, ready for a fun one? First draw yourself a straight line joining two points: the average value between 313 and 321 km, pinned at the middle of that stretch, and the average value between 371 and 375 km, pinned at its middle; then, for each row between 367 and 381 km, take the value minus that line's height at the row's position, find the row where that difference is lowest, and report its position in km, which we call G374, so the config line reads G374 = 380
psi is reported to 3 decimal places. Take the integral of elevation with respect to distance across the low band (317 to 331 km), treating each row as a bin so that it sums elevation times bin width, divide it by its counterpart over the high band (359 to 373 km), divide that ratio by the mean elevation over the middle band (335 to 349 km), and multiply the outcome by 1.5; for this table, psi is 0.030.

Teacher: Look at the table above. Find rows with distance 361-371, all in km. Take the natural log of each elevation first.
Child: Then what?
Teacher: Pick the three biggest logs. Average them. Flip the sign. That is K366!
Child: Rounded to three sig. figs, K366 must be -3.76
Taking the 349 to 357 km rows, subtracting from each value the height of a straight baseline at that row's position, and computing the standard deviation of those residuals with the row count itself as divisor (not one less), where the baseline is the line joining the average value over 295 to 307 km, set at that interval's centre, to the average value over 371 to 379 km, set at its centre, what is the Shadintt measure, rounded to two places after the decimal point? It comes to 0.26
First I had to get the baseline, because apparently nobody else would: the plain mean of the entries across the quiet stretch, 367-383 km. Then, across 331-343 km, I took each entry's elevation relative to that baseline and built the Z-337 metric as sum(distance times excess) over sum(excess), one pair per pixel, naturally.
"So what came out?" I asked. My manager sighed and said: 335.0 km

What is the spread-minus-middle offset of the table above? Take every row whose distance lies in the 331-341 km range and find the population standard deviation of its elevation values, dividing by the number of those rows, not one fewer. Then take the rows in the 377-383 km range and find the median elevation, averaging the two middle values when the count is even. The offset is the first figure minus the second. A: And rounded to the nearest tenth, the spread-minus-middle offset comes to -39.4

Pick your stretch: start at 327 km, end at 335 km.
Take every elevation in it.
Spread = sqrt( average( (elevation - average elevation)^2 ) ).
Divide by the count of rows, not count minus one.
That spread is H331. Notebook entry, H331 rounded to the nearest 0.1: 1.1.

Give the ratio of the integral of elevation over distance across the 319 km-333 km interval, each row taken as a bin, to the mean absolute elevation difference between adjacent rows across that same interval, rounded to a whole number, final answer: 477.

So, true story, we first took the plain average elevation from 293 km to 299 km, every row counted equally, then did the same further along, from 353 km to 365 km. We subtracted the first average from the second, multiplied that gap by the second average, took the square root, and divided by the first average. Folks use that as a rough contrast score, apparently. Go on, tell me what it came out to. 0.43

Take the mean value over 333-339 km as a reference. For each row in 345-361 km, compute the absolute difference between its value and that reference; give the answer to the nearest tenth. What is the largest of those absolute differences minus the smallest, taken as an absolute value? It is 2.5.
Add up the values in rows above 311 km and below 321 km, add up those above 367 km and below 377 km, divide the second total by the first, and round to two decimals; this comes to 1.23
